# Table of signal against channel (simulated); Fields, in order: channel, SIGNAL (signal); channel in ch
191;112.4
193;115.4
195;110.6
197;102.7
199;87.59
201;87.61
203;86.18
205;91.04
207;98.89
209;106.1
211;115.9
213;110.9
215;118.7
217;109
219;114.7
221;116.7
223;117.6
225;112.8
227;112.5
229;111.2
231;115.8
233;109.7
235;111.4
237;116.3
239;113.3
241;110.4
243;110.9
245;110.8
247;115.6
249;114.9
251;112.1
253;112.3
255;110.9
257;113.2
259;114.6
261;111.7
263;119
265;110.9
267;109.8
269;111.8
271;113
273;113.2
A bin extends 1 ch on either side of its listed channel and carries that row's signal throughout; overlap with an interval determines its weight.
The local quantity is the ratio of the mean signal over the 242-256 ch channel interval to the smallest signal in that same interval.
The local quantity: 1.015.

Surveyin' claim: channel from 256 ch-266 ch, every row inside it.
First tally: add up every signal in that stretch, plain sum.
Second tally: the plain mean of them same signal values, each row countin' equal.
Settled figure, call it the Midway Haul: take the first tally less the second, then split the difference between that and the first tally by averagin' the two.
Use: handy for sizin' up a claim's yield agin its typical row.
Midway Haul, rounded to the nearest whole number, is 512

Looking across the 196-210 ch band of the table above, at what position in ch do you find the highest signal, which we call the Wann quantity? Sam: 209 ch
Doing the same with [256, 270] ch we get 263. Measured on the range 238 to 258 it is 247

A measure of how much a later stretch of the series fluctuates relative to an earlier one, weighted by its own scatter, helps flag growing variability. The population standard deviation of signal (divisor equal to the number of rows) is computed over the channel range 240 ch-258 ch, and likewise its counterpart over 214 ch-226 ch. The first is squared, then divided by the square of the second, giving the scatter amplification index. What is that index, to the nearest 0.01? 0.29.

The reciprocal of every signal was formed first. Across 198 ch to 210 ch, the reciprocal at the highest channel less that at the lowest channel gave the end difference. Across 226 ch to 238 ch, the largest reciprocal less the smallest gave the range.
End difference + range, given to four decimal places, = -0.0015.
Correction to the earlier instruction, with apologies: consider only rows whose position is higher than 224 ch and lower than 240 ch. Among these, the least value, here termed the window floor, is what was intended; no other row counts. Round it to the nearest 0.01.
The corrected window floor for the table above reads 109.70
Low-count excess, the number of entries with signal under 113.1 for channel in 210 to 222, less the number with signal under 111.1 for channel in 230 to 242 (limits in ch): 0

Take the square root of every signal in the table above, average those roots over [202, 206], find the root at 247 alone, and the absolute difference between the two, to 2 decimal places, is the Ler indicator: 1.34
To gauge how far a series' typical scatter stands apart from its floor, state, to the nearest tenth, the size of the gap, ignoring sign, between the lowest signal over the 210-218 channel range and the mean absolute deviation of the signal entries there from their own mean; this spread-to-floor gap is 105.3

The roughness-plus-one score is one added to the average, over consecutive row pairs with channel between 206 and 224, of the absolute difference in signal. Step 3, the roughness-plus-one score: 7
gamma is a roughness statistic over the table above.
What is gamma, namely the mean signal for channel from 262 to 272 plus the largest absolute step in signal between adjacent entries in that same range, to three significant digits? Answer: 121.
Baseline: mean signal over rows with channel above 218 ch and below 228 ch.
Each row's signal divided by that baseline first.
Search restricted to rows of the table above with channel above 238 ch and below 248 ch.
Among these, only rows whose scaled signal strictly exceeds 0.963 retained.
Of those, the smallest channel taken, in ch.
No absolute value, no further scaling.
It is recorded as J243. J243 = 239 ch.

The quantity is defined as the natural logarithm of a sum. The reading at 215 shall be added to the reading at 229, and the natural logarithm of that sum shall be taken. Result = 5.44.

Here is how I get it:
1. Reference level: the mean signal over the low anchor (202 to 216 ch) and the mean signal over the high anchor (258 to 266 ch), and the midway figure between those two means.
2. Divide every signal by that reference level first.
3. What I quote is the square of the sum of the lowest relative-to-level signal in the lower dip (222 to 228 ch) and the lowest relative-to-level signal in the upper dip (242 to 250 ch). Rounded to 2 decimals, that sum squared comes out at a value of 4.20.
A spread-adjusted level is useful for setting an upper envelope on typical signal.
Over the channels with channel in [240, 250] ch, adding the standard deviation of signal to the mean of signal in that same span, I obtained 115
